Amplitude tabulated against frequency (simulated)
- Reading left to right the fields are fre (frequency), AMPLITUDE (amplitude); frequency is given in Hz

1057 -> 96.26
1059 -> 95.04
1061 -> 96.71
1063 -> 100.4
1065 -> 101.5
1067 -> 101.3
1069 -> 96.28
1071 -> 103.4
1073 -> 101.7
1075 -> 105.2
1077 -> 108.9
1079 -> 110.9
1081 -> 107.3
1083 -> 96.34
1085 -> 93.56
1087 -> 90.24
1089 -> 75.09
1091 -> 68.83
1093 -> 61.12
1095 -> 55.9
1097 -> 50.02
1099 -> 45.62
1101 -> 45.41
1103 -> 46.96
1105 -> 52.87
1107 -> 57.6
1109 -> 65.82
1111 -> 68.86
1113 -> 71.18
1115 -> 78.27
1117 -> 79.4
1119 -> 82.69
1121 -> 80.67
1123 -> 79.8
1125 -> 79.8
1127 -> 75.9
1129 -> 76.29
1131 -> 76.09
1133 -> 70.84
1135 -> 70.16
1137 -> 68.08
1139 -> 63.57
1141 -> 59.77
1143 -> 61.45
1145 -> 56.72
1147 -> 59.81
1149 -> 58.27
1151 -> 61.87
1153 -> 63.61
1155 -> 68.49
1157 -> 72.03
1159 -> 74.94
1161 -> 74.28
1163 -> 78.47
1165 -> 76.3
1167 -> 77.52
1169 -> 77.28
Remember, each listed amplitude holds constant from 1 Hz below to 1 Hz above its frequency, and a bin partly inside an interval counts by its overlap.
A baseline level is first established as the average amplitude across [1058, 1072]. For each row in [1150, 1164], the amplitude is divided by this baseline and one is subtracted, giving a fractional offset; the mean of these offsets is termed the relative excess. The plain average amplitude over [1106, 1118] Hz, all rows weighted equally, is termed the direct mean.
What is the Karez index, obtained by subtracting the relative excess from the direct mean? 70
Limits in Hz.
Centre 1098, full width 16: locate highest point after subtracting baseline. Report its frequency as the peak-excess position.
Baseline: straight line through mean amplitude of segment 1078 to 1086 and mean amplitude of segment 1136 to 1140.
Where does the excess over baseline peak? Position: 1091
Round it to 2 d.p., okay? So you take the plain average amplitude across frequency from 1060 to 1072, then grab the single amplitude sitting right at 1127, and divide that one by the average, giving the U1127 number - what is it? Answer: 0.76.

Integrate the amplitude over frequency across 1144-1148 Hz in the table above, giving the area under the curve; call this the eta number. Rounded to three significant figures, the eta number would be 233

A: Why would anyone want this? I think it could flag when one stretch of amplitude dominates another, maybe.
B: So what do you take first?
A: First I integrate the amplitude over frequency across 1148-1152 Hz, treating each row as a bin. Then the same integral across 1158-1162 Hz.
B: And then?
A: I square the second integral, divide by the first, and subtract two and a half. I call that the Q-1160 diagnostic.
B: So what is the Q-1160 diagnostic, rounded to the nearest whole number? 368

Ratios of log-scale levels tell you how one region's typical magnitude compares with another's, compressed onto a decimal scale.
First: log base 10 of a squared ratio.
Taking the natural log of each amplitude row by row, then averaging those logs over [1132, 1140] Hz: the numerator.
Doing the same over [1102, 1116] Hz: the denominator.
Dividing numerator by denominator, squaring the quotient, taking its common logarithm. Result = 0.019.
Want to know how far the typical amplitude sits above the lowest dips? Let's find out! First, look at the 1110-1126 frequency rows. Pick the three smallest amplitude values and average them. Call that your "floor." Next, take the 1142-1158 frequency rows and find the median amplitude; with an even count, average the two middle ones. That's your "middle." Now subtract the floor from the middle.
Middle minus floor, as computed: -11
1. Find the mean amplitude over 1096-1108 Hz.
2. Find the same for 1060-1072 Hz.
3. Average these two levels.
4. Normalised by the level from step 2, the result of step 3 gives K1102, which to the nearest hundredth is 0.75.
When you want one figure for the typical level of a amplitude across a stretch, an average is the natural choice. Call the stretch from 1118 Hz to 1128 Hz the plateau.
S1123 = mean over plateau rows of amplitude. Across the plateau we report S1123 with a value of 80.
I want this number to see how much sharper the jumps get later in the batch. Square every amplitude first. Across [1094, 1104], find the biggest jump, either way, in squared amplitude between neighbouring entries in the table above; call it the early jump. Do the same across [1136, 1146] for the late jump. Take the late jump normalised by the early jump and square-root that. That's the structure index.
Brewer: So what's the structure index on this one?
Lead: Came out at 1.0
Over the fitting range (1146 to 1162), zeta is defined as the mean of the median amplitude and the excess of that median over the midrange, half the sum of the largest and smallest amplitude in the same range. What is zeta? 33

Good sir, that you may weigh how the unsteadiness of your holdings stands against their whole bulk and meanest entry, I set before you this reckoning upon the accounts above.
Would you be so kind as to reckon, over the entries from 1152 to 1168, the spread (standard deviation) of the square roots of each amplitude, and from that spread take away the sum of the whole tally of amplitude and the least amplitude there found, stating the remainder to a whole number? -649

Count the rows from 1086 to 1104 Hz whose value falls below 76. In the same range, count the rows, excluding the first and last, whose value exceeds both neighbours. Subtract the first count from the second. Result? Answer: -8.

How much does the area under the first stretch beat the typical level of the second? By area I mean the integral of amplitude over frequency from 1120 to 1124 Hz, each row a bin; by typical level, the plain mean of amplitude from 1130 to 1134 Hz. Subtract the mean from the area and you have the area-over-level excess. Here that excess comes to 247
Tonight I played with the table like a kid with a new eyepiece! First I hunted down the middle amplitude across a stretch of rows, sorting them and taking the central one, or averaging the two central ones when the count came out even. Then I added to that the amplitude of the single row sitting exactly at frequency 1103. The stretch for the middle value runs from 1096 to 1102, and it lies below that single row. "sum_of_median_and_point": 93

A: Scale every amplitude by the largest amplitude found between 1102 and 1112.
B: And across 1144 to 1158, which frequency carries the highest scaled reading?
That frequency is 1157 Hz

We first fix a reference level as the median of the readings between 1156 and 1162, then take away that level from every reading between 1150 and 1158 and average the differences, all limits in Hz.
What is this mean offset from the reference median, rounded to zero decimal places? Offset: -8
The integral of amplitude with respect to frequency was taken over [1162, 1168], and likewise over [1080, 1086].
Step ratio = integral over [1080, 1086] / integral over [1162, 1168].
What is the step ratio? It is 1.28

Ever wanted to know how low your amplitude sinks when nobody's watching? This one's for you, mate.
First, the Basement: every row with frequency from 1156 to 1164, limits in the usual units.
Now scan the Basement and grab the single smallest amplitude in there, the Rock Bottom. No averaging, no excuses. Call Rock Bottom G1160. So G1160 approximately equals 72.03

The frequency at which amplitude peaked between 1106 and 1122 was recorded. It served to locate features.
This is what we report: 1119 Hz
